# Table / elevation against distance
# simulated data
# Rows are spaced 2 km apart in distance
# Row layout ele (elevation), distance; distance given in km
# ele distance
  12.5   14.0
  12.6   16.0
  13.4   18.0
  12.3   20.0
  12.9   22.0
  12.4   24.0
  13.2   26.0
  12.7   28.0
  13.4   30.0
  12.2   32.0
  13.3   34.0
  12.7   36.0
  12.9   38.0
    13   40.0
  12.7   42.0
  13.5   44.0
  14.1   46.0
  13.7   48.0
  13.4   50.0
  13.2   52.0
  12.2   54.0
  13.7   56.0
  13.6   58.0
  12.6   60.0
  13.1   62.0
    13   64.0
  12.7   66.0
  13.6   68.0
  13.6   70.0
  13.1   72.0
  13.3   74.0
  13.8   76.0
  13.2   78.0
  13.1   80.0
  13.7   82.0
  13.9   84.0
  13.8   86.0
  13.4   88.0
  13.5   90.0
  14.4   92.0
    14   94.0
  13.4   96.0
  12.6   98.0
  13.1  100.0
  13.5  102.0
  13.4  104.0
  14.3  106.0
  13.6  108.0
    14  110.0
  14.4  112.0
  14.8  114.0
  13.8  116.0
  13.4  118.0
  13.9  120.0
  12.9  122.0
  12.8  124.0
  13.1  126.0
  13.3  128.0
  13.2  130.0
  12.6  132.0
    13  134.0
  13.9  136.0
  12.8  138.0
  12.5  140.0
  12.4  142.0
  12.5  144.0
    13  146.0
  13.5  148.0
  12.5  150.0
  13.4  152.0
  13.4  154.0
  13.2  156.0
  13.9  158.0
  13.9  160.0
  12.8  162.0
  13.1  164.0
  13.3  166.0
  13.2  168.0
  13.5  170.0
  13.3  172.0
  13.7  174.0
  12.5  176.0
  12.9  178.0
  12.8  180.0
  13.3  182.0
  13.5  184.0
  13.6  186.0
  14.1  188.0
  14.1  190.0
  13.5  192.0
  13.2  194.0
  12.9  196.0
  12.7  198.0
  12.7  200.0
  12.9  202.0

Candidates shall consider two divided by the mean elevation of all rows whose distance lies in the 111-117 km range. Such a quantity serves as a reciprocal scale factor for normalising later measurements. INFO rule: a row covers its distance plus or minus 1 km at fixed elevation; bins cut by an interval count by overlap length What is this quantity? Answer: 0.140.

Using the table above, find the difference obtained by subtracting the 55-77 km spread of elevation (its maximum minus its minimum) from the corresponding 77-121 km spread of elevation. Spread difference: 1.0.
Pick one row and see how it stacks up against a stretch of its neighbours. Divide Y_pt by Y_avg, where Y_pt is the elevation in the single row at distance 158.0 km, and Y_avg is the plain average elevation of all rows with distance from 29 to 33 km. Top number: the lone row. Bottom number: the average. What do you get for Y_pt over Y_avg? 1.086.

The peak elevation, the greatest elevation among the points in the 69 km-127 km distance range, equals 14.8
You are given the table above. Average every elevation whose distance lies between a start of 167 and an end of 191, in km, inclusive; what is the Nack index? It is 13.4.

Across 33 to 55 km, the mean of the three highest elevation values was 13.8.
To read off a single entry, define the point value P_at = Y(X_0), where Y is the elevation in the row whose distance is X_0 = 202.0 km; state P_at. 12.9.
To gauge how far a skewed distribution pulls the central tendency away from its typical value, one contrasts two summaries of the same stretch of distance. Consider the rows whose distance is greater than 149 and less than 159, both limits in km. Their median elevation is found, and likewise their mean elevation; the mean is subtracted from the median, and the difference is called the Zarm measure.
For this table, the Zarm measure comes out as 0.12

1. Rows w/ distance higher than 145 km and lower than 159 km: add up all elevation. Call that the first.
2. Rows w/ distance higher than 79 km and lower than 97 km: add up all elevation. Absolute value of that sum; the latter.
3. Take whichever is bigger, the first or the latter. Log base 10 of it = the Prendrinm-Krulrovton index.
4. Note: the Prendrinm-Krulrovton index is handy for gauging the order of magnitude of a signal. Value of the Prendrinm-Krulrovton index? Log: 2.09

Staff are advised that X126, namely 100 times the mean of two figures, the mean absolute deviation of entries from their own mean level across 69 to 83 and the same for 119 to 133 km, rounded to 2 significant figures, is 28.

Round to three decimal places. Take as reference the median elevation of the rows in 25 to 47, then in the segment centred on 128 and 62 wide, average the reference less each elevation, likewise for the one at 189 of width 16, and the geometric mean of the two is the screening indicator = 0.405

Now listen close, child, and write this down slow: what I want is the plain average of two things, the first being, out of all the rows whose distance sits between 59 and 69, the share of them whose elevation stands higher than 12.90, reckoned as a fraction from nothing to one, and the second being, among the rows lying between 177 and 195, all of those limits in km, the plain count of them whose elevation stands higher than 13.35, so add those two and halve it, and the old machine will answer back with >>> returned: 2.80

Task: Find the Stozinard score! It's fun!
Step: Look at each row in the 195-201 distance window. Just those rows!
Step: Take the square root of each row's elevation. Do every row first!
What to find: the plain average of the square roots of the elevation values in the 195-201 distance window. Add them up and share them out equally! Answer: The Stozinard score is 3.57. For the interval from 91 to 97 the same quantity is 3.73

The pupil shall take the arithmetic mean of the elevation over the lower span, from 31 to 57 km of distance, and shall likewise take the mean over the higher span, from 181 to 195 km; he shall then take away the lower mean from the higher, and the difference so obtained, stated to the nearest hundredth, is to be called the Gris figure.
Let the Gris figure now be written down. 0.49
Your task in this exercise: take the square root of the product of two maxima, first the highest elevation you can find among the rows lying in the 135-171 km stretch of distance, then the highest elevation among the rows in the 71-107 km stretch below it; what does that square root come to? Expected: 14.1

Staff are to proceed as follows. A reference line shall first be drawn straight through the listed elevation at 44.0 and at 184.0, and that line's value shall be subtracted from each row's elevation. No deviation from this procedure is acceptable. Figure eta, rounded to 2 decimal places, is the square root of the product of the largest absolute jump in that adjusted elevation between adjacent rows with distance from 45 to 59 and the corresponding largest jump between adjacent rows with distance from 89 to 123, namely 1.22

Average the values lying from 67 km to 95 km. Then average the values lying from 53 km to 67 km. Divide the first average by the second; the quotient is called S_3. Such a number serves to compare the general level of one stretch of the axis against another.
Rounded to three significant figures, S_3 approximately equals 1.05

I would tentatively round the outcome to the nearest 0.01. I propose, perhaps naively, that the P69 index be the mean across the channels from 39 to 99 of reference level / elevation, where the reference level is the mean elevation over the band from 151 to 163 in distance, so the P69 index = 1.01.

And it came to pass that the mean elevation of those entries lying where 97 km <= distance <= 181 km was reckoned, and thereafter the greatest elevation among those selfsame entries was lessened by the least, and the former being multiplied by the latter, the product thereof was 32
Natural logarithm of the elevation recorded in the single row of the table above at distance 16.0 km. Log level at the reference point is 2.53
